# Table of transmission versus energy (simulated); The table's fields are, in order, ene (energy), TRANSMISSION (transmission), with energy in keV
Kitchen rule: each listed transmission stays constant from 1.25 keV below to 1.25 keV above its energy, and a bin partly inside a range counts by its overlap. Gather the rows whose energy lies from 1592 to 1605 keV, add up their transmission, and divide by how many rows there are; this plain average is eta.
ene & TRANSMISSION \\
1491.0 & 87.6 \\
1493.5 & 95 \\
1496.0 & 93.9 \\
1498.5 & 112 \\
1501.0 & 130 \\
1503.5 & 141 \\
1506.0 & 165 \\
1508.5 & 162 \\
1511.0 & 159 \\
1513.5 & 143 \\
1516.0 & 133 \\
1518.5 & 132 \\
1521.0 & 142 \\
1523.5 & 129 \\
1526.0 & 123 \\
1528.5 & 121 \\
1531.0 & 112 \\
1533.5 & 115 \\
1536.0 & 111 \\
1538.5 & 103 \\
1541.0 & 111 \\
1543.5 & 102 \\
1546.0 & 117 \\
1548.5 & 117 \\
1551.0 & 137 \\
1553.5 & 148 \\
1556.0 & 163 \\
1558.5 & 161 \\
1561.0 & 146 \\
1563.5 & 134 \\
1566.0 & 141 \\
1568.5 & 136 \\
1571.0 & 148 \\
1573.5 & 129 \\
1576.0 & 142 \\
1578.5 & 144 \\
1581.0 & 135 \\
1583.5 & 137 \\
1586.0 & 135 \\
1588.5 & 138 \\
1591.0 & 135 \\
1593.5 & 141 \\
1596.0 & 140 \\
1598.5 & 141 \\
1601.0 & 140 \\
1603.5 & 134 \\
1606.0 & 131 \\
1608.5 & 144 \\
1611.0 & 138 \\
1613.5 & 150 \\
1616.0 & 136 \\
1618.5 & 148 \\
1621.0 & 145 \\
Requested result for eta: 139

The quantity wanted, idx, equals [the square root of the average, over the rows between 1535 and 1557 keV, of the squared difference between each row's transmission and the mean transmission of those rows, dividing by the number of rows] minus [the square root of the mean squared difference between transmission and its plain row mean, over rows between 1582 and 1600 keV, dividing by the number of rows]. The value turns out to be 18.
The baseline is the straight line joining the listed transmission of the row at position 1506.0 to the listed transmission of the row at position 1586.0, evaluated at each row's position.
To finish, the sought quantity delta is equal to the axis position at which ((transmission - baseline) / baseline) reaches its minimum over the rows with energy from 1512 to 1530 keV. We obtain 1528.5 keV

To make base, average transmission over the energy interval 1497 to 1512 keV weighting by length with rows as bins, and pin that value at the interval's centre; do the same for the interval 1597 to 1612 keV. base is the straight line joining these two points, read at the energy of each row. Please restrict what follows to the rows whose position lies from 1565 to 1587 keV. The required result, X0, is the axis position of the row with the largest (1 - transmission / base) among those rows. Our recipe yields 1573.5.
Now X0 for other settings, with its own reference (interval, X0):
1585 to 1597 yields 1586.0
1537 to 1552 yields 1543.5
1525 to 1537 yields 1536.0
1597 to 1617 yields 1606.0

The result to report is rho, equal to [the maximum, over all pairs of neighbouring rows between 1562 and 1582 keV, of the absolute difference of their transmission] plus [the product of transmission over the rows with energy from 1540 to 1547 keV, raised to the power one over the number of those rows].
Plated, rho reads 129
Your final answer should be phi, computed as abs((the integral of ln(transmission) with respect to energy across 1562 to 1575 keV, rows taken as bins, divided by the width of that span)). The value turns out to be 4.93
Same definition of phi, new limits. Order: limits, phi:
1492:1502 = 4.66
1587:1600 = 4.93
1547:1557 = 4.93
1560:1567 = 4.94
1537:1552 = 4.73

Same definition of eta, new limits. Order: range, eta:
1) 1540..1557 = 128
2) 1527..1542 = 112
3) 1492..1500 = 100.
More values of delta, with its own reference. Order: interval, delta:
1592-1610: 1606.0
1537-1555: 1538.5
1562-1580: 1573.5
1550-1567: 1551.0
